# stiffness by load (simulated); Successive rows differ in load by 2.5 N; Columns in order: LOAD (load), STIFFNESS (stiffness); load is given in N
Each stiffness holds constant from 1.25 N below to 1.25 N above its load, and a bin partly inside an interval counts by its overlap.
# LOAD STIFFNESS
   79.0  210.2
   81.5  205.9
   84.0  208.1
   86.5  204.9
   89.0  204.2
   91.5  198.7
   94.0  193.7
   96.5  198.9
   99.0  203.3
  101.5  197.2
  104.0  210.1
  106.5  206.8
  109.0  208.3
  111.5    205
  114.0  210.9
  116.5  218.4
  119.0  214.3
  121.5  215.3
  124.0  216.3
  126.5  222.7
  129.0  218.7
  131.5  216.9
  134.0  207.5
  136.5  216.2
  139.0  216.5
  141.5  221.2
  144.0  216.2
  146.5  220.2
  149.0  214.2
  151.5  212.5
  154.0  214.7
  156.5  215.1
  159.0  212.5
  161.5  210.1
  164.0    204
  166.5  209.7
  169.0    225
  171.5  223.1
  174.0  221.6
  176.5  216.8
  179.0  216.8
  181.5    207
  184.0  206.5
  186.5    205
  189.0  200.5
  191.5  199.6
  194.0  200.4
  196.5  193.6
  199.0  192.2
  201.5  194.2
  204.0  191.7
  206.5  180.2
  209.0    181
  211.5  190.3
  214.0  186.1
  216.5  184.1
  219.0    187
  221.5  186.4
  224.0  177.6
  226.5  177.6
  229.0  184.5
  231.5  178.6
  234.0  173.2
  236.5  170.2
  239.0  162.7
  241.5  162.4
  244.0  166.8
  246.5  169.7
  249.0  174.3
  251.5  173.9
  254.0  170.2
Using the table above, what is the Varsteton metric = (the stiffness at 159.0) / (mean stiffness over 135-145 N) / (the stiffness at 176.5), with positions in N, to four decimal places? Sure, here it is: 0.0045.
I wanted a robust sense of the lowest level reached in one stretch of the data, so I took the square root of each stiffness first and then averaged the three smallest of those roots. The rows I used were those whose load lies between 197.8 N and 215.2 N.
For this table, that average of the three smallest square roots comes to 13.5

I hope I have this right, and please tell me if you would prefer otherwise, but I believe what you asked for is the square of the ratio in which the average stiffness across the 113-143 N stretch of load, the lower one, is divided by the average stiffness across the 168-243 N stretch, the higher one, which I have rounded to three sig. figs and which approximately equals 1.26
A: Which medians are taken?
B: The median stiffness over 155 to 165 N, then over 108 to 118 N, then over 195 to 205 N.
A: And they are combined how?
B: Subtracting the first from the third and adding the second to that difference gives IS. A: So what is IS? 191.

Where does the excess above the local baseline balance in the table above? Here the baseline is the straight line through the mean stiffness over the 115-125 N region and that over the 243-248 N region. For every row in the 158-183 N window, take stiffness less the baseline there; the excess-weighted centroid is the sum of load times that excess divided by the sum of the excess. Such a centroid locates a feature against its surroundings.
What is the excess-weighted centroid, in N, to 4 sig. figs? 172.0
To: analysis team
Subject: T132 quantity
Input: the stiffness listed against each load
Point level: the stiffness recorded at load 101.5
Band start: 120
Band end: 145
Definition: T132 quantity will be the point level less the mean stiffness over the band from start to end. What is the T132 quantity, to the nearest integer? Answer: -20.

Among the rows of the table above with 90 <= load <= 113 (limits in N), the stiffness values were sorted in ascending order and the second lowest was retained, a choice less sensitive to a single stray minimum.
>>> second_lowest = 197.2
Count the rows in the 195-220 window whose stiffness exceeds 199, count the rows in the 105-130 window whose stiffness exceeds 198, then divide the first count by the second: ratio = 0.0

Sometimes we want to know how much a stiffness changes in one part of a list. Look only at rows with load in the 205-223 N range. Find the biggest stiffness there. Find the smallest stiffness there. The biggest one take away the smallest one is 10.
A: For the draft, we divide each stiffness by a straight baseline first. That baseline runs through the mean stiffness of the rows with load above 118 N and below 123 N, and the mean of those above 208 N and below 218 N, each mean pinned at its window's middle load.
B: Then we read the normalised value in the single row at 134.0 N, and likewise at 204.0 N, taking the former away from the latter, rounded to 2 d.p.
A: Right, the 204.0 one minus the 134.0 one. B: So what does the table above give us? 0.03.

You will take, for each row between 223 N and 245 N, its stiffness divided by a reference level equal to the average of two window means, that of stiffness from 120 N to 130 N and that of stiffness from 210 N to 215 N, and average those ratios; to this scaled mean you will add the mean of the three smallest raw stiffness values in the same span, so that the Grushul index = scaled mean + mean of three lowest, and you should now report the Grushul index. 165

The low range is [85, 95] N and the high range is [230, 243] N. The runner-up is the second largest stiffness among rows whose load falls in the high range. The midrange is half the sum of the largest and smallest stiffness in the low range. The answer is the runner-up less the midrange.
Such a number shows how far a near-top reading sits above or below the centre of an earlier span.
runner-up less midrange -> -26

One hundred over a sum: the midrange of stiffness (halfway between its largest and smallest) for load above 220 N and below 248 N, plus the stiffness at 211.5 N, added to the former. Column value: 0.274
